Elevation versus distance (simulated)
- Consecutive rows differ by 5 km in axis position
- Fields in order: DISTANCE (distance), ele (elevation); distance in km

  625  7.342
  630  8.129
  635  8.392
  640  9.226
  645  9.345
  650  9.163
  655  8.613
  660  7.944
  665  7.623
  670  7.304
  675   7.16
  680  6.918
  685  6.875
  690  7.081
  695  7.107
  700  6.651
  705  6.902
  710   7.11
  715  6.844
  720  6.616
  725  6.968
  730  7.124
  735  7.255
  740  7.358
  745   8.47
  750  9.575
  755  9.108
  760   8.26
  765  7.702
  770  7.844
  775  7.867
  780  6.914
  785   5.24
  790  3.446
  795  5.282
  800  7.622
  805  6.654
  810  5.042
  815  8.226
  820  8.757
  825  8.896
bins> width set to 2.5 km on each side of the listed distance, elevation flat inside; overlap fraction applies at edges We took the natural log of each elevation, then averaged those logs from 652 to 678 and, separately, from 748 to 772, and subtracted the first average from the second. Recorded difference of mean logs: 0.09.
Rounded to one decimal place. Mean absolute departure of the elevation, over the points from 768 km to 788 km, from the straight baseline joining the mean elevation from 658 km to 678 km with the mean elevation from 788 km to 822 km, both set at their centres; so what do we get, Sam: 1.0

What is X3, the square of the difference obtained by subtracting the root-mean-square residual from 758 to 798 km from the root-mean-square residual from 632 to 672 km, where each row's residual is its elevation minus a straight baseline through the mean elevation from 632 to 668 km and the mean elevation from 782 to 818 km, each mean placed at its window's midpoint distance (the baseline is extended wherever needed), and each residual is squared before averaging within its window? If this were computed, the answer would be 0.74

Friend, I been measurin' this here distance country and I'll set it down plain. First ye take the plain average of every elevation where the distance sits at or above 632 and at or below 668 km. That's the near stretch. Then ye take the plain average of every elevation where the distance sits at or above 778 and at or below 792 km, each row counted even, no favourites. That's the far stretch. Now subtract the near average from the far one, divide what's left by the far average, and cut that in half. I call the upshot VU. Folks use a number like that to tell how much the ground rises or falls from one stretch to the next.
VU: -0.33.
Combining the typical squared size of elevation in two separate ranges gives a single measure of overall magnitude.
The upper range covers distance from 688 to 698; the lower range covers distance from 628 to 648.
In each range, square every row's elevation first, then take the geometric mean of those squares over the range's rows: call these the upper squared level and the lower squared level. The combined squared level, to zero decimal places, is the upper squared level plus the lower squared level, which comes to 127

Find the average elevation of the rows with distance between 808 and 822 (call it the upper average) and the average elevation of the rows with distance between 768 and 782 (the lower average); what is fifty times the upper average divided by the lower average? 49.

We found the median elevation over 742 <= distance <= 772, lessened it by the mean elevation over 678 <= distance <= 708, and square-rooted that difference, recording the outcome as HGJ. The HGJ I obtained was 1.20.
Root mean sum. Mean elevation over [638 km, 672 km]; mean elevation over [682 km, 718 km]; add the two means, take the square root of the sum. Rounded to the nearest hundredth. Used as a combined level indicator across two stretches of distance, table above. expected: 3.92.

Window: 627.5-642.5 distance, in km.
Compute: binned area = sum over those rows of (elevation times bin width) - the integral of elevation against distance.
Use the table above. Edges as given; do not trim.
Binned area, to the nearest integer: 129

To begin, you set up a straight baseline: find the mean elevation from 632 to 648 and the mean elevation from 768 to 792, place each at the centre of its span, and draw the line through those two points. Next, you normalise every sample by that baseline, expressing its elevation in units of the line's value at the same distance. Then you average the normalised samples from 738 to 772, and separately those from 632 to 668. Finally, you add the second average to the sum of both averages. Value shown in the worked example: 3.19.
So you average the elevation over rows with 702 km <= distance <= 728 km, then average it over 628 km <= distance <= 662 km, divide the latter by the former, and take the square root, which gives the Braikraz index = 1.12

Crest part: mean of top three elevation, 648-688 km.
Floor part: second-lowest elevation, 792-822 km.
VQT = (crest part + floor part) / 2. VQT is 6.9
